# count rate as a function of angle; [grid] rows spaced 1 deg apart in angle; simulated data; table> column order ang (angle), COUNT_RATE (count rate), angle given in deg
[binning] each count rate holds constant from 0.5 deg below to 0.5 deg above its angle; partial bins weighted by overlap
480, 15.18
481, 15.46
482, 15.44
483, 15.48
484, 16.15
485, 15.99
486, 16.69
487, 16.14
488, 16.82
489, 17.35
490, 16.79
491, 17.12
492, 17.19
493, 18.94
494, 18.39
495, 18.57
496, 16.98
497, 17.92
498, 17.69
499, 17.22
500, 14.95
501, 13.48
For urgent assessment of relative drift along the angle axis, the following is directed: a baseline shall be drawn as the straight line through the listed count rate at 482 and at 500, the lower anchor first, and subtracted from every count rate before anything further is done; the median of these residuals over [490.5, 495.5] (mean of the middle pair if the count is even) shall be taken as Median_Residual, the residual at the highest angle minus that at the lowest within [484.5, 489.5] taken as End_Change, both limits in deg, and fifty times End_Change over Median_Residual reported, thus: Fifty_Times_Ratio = 22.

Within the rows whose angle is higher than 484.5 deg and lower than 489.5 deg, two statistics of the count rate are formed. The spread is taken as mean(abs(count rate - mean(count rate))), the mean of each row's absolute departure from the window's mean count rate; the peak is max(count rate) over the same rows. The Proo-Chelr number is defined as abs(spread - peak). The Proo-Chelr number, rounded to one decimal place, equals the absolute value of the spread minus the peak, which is 16.9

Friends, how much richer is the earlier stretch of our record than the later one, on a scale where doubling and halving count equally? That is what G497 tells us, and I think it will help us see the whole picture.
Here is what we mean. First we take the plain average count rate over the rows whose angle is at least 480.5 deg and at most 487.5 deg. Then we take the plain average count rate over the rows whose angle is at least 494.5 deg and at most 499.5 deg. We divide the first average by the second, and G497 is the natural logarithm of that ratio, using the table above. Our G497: -0.11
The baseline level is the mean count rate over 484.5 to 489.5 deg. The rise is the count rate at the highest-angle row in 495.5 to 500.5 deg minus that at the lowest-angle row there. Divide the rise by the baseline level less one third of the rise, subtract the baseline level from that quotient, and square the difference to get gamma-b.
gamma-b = 279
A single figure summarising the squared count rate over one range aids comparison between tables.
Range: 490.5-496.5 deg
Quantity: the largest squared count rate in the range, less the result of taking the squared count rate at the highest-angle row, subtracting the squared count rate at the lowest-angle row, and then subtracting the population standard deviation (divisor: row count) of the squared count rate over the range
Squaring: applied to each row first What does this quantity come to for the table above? 392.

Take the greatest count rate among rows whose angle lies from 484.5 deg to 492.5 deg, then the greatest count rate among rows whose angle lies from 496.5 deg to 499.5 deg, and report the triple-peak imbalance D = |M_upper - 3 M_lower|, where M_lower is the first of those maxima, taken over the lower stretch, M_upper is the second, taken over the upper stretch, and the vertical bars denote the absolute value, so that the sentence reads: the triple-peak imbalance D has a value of 34.1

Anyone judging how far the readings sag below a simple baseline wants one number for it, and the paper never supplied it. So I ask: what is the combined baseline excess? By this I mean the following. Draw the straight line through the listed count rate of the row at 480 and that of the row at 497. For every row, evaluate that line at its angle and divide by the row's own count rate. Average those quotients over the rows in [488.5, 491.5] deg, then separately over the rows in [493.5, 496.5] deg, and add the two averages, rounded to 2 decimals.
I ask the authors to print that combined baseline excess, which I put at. 1.96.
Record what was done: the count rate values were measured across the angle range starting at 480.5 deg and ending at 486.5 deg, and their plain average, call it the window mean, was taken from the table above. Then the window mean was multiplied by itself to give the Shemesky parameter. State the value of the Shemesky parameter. 252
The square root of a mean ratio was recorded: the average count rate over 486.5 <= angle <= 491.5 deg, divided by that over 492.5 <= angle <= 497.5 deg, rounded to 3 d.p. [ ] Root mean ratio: 0.963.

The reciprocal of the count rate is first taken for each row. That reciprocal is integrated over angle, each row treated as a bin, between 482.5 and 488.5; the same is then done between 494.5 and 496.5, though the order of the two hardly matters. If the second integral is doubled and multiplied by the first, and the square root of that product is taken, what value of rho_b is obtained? 0.29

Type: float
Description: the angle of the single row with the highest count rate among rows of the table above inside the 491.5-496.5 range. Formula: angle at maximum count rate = 493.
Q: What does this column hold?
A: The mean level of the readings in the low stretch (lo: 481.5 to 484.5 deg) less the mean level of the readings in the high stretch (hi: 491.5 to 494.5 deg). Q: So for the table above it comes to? -2.5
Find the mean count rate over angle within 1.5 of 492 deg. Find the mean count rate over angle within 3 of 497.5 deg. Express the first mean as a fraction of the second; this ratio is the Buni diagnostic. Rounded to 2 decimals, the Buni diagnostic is 1.03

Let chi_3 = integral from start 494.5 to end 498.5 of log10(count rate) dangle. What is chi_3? 5.00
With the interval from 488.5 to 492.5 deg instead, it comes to 4.93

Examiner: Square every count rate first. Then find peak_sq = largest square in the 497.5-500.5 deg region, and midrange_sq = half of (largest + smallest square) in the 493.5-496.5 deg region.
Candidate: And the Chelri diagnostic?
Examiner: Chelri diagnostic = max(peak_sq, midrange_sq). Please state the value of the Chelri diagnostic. 317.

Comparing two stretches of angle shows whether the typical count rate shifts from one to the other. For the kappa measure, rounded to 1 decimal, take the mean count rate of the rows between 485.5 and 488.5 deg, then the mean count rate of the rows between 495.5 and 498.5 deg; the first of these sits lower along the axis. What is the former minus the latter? -1.0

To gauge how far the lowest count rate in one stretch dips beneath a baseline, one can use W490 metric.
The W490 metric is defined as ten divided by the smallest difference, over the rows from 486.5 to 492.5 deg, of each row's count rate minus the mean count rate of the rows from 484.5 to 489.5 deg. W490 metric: -22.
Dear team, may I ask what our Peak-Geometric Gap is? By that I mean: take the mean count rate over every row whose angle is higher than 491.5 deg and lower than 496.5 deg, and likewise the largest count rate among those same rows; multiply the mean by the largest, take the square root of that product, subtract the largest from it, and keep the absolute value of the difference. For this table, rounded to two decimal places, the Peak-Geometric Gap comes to 0.47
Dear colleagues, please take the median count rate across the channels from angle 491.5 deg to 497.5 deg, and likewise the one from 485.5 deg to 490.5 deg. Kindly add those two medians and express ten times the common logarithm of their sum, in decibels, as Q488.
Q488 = 15.4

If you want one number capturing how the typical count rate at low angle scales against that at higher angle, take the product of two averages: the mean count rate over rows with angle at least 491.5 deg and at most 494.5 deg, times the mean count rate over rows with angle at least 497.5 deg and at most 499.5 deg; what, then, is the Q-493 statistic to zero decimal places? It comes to 317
